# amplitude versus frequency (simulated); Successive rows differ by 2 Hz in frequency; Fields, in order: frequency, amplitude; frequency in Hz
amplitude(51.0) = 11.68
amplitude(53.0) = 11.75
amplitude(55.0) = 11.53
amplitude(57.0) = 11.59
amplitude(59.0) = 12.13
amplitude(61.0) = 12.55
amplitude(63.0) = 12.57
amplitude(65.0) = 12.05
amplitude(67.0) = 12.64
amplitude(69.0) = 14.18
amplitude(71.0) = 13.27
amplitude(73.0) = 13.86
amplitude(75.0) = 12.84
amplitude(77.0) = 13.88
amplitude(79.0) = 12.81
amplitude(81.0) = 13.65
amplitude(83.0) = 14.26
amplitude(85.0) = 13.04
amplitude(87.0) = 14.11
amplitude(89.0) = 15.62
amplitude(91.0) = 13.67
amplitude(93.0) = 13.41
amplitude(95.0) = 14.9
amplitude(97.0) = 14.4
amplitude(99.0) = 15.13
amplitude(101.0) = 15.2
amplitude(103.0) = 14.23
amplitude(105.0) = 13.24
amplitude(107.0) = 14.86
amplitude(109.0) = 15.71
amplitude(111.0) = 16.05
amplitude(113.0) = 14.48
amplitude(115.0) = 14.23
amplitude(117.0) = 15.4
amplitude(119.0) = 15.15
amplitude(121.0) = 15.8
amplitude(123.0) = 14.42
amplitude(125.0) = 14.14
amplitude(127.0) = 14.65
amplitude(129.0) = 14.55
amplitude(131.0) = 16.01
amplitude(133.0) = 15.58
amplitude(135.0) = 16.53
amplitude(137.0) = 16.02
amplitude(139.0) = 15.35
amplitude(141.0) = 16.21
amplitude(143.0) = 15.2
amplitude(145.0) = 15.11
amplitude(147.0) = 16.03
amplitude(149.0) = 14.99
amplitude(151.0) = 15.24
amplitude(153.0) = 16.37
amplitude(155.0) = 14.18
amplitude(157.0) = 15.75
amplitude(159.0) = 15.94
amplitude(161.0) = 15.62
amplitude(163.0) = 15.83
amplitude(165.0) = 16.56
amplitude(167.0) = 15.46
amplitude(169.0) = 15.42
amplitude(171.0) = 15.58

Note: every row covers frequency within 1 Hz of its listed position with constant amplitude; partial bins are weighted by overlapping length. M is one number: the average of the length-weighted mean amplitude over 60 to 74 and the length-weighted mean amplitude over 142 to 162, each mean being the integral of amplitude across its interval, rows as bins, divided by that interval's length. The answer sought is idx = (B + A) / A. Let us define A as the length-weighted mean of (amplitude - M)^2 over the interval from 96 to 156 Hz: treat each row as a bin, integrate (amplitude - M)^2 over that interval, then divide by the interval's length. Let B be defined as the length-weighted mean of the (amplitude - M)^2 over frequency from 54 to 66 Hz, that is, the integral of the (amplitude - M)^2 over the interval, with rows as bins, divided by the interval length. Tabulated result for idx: 4.3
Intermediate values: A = 1.5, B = 4.83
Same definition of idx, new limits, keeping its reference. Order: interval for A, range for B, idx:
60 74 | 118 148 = 1.9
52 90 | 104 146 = 1.6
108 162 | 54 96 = 2.1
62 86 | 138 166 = 2.6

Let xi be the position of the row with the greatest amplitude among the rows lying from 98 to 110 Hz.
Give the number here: 109.0 Hz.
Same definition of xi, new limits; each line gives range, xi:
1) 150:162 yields 153.0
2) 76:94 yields 89.0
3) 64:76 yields 69.0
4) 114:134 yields 131.0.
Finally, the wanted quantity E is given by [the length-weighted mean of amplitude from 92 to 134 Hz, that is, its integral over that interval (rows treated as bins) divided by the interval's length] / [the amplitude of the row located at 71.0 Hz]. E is 1.12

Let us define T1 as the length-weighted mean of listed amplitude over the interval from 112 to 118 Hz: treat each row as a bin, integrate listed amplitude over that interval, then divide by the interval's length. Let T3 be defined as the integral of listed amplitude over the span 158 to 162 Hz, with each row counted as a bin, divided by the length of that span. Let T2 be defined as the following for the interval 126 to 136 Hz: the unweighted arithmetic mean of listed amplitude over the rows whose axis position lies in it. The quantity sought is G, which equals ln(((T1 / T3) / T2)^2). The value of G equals -5.6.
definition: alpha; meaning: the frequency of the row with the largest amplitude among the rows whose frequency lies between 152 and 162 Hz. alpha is 153.0 Hz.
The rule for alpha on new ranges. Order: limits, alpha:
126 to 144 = 135.0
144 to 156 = 153.0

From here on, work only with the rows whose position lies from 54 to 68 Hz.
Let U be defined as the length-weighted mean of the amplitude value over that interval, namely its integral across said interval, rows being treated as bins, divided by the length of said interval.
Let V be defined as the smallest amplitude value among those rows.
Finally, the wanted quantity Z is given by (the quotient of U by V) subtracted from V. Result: 10.5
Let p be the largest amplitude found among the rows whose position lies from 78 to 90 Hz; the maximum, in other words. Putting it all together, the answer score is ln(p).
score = 2.75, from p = 15.62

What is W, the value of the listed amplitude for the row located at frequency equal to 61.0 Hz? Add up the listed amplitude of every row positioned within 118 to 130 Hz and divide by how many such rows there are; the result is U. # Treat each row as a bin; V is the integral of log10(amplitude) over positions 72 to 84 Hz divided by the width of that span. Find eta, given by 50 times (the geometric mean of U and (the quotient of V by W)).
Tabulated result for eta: 57.7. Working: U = 14.8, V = 1.13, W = 12.55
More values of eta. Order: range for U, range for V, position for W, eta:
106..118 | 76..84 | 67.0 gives 58.3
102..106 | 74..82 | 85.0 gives 54.4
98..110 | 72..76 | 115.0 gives 54.0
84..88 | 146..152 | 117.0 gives 51.2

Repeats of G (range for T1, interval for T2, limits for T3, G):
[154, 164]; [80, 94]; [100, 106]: -5.1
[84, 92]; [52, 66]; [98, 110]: -5.1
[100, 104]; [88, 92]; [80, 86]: -5.2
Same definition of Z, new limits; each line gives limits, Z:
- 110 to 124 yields 13.2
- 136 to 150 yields 14.0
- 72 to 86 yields 11.8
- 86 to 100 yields 12.3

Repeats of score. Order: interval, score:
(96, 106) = 2.72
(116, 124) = 2.76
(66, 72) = 2.65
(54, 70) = 2.65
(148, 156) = 2.80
